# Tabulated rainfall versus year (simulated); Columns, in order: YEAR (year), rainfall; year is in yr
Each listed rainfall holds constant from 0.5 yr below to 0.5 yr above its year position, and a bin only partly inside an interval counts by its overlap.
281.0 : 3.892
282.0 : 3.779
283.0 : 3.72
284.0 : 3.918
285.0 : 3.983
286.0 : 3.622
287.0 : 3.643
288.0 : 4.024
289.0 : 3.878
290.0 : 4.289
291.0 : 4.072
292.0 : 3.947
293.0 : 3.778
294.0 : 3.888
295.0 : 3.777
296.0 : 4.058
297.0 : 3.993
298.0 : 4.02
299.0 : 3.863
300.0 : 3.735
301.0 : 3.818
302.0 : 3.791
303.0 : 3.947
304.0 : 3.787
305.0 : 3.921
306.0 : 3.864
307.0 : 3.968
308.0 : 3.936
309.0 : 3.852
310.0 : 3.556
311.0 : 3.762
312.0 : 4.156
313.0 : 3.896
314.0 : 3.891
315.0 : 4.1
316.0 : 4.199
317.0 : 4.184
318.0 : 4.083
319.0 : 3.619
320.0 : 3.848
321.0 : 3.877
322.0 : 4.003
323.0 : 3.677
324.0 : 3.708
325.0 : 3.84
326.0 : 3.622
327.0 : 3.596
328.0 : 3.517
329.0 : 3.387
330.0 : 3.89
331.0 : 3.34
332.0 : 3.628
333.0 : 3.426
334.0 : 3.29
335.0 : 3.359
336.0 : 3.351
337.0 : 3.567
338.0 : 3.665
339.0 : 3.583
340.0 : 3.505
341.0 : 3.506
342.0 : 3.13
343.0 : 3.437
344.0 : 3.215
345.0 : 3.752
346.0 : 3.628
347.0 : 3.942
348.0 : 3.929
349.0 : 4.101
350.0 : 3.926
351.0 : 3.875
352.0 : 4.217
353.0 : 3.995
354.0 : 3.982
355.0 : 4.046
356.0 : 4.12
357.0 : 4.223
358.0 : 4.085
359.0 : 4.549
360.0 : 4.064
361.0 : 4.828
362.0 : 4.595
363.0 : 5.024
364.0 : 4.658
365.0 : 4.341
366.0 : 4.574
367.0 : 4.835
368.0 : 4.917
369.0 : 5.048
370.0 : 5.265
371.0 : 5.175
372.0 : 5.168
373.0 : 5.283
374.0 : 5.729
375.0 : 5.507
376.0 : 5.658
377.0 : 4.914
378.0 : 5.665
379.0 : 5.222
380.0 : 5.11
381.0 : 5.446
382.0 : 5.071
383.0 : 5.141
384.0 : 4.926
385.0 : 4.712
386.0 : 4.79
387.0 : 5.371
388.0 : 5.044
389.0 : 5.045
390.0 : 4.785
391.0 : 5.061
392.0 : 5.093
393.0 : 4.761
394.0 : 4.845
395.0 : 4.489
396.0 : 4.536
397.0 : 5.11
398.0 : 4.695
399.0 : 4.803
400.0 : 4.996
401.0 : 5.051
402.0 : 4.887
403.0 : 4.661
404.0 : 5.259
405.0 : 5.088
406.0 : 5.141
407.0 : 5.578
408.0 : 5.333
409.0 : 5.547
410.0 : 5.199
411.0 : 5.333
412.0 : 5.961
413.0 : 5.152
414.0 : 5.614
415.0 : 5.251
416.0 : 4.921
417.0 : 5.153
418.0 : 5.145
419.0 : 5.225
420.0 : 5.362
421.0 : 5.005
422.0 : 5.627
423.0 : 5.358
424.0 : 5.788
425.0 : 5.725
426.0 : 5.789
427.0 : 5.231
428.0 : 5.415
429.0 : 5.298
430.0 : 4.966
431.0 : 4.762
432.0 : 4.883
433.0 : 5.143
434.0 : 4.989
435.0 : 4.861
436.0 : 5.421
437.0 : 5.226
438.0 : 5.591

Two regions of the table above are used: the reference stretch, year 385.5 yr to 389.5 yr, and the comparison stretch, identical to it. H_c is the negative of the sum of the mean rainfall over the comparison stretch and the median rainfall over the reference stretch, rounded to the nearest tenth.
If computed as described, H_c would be -10.1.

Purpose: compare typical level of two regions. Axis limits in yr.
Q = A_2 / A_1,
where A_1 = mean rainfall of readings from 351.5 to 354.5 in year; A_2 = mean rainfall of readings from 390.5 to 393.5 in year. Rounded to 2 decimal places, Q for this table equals 1.22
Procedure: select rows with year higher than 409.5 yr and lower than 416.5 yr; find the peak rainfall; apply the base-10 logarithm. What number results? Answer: 0.78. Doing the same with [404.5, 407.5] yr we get 0.75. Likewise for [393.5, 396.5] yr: 0.69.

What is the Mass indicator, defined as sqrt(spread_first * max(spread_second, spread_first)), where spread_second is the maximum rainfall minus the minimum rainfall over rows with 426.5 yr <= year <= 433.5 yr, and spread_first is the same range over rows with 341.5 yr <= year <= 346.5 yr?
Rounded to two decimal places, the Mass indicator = 0.64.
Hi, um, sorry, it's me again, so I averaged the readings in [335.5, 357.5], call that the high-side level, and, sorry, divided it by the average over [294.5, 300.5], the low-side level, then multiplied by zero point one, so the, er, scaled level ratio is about 0.096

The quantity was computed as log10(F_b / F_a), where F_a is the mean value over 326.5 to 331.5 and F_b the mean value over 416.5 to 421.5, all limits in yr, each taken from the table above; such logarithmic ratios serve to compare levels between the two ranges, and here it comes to 0.16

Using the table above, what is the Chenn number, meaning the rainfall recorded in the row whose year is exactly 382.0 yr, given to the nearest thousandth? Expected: 5.071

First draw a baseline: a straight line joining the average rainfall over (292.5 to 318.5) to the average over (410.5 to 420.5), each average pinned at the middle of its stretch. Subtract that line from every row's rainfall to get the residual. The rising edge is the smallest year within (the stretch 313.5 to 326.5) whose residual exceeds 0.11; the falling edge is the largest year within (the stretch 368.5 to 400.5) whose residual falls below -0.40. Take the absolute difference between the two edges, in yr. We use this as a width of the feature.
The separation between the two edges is 80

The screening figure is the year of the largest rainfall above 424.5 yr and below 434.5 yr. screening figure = 426.0 yr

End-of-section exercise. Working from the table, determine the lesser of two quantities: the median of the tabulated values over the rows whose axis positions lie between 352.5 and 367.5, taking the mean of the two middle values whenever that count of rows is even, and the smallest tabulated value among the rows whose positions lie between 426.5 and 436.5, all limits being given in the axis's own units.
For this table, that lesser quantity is 4.3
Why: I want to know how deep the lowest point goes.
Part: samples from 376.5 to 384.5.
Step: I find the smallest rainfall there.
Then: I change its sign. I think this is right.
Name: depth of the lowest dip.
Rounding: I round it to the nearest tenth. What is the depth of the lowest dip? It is -4.9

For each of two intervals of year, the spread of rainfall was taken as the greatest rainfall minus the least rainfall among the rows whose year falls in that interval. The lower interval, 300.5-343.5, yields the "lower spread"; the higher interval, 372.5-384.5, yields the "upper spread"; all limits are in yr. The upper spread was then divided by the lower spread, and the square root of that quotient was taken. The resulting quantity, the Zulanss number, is 0.9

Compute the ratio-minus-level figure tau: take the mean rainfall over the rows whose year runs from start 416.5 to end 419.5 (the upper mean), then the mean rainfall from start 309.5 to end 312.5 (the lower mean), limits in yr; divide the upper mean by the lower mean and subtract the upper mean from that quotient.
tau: -3.82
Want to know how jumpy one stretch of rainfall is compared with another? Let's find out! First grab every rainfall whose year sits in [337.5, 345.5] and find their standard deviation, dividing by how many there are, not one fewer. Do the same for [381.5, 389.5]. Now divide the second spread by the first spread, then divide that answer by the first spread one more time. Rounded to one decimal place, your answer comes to 4.9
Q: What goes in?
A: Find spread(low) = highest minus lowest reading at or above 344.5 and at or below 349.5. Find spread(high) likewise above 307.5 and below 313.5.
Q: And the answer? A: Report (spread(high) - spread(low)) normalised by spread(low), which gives 0.3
